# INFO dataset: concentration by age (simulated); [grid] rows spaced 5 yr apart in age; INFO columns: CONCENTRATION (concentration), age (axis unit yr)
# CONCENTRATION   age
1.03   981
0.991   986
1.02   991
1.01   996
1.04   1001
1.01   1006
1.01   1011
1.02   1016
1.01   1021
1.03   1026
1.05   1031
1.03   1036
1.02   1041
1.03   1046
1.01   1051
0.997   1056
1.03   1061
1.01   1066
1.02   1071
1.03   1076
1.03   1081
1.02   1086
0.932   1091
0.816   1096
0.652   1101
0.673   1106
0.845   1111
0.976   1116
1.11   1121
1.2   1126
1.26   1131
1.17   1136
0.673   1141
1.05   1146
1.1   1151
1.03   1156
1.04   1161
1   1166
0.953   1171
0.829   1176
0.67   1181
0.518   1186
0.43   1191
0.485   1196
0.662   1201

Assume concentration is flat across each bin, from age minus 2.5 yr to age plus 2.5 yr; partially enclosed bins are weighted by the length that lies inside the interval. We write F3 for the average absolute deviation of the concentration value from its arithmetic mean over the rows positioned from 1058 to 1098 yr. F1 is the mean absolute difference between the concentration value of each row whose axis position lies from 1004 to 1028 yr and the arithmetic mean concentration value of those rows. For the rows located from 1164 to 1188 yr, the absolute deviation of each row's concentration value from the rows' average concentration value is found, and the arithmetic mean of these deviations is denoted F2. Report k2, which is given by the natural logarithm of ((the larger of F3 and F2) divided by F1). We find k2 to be 3.1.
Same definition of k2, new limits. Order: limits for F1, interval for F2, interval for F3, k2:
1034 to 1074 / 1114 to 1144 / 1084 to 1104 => 2.8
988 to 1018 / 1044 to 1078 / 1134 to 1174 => 2.4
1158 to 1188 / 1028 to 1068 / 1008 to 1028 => -2.5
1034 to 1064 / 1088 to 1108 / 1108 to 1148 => 2.7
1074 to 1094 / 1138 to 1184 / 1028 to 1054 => 1.3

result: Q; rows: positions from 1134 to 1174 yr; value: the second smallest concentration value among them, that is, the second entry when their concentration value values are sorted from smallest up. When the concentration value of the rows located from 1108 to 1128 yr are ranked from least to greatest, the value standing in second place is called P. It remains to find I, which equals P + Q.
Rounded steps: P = 0.976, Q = 0.953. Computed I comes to 1.93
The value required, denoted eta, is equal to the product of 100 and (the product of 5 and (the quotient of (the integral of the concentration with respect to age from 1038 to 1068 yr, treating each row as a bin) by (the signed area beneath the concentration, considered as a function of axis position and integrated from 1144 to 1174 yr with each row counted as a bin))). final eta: 496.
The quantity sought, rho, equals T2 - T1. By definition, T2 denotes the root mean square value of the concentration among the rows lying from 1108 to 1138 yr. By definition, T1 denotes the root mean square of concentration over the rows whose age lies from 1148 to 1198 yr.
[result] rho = 0.26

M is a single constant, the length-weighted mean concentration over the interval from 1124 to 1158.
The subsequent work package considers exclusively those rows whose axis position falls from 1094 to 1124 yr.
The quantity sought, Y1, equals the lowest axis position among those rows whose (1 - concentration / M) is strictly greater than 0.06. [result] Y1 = 1096 yr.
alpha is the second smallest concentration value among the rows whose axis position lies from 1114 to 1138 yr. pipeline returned 1.11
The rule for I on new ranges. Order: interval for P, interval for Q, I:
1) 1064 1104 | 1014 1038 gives 1.84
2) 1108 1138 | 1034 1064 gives 1.99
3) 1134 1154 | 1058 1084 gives 2.07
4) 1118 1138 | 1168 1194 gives 1.69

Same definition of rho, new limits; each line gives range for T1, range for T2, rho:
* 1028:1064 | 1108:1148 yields 0.03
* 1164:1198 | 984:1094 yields 0.29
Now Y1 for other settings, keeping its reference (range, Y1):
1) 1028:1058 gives 1056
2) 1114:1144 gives 1116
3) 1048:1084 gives 1056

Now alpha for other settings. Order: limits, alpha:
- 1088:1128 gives 0.673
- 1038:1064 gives 1.01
